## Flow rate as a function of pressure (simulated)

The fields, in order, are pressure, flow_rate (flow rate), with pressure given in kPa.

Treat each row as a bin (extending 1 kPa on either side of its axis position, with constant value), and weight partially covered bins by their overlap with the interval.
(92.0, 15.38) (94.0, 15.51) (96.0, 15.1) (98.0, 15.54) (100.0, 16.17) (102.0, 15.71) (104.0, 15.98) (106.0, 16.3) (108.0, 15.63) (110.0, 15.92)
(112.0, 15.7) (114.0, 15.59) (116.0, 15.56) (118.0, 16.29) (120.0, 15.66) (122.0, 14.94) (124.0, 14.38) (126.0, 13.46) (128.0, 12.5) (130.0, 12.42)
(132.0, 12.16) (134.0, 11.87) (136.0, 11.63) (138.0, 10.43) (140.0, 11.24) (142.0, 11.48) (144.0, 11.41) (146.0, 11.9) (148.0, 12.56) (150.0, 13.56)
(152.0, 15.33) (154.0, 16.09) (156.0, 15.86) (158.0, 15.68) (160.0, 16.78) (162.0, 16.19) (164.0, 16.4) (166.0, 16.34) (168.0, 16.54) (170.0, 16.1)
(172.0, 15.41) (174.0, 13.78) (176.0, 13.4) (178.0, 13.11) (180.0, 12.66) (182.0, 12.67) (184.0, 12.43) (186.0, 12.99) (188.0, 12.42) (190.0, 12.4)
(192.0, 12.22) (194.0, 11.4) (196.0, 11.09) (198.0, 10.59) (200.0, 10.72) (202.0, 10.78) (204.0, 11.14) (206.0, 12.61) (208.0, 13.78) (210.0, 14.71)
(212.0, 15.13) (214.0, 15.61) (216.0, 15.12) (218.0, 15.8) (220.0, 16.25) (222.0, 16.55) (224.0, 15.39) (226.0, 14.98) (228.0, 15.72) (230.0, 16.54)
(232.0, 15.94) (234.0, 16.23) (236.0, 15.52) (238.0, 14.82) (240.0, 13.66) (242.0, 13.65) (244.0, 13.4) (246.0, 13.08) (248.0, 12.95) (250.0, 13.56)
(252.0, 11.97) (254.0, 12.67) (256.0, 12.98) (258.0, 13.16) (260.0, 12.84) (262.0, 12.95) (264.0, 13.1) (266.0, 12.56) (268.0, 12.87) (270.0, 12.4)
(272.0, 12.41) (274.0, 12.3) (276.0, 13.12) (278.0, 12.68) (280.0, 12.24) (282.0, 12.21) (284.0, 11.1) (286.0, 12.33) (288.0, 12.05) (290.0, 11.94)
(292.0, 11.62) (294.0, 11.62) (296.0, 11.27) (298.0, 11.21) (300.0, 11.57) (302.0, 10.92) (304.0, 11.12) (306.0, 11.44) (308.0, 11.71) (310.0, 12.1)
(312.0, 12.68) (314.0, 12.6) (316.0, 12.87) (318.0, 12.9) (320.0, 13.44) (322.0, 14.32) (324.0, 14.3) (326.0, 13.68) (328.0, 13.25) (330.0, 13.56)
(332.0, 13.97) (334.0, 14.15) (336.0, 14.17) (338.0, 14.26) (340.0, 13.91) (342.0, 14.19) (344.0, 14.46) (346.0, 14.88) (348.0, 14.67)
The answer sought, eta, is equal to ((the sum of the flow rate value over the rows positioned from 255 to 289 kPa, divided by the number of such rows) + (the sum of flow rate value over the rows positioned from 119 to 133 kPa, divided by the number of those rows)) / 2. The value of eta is 13.1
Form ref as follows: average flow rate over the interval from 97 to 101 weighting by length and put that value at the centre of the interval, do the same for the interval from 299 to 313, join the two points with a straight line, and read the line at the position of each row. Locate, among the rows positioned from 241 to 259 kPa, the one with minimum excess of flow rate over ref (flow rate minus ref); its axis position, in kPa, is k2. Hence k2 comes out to 252.0 kPa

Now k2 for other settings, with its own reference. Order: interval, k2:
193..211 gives 198.0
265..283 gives 274.0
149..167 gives 150.0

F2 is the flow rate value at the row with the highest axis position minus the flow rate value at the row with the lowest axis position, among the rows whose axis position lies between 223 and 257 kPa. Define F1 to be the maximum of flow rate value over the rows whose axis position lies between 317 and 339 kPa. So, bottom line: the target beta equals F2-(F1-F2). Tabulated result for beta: -19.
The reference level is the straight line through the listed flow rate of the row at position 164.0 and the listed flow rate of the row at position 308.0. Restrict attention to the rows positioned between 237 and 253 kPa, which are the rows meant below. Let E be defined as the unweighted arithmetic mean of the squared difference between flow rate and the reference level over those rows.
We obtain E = 1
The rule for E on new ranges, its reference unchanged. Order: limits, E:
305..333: 4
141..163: 11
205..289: 1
